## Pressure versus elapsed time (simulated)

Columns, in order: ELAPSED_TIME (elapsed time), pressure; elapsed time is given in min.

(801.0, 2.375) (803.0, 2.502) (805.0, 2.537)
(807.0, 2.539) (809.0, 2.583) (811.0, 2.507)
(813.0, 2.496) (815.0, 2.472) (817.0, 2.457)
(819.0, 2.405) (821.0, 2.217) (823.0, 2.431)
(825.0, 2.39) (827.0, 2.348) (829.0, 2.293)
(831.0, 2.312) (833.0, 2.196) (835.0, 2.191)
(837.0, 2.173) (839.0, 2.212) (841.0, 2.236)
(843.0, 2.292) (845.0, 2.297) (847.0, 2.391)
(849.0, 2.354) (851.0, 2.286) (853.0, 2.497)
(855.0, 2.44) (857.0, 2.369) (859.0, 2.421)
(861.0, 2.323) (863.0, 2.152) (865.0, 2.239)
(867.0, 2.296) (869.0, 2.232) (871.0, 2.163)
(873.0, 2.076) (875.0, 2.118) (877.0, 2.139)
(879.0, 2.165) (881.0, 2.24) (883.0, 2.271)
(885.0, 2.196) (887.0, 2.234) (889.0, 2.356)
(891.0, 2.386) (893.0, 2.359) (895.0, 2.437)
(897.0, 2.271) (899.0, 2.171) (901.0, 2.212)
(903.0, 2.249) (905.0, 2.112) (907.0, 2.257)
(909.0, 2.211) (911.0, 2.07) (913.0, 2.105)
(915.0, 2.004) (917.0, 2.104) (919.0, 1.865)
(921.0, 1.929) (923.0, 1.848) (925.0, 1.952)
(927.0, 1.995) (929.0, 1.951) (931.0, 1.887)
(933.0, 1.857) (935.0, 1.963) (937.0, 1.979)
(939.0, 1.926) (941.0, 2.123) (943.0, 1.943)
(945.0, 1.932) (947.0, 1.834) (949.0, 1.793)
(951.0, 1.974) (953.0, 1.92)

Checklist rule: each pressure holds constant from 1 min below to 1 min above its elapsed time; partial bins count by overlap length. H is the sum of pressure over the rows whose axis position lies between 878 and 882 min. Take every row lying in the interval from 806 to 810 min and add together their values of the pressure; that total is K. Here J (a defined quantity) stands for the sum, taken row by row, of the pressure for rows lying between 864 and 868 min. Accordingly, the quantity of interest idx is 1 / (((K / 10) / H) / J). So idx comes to 39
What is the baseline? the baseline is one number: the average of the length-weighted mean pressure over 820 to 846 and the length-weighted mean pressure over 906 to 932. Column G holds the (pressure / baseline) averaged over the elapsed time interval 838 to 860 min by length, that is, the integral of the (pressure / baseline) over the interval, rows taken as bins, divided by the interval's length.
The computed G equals 1.09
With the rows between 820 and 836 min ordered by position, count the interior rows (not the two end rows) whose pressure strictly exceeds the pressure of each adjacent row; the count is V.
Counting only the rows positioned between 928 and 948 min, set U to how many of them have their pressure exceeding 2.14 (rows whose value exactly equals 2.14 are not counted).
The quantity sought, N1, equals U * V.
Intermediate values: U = 0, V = 2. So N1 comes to 0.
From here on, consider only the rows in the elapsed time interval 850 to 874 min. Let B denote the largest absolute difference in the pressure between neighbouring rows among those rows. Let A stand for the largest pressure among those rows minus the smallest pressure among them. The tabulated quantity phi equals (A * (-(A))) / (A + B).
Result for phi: -0.28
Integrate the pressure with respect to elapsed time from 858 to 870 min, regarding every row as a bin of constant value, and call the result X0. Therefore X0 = 27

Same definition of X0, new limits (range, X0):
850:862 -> 29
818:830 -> 28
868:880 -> 26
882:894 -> 28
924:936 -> 23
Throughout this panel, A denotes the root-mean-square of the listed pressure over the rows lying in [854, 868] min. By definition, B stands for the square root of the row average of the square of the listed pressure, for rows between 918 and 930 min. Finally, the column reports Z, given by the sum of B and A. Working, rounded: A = 2.32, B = 1.92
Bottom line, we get 4.25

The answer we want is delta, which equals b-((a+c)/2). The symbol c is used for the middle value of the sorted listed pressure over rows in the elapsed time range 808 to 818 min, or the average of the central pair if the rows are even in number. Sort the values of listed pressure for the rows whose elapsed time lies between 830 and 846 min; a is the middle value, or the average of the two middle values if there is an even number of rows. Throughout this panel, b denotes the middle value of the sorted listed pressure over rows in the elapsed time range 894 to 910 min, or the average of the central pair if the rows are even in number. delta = -0.13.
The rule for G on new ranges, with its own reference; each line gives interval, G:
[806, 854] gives 1.10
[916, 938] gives 0.90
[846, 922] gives 1.04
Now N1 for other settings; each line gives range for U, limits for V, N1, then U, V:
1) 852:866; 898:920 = 28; 7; 4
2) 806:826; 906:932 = 40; 10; 4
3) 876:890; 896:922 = 24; 6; 4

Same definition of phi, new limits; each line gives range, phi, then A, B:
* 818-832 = -0.11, 0.2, 0.21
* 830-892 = -0.28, 0.4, 0.21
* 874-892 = -0.18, 0.3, 0.12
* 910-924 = -0.13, 0.3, 0.24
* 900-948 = -0.27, 0.4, 0.24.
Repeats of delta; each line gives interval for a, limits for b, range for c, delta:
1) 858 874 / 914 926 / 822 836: -0.33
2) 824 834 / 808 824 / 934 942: 0.32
